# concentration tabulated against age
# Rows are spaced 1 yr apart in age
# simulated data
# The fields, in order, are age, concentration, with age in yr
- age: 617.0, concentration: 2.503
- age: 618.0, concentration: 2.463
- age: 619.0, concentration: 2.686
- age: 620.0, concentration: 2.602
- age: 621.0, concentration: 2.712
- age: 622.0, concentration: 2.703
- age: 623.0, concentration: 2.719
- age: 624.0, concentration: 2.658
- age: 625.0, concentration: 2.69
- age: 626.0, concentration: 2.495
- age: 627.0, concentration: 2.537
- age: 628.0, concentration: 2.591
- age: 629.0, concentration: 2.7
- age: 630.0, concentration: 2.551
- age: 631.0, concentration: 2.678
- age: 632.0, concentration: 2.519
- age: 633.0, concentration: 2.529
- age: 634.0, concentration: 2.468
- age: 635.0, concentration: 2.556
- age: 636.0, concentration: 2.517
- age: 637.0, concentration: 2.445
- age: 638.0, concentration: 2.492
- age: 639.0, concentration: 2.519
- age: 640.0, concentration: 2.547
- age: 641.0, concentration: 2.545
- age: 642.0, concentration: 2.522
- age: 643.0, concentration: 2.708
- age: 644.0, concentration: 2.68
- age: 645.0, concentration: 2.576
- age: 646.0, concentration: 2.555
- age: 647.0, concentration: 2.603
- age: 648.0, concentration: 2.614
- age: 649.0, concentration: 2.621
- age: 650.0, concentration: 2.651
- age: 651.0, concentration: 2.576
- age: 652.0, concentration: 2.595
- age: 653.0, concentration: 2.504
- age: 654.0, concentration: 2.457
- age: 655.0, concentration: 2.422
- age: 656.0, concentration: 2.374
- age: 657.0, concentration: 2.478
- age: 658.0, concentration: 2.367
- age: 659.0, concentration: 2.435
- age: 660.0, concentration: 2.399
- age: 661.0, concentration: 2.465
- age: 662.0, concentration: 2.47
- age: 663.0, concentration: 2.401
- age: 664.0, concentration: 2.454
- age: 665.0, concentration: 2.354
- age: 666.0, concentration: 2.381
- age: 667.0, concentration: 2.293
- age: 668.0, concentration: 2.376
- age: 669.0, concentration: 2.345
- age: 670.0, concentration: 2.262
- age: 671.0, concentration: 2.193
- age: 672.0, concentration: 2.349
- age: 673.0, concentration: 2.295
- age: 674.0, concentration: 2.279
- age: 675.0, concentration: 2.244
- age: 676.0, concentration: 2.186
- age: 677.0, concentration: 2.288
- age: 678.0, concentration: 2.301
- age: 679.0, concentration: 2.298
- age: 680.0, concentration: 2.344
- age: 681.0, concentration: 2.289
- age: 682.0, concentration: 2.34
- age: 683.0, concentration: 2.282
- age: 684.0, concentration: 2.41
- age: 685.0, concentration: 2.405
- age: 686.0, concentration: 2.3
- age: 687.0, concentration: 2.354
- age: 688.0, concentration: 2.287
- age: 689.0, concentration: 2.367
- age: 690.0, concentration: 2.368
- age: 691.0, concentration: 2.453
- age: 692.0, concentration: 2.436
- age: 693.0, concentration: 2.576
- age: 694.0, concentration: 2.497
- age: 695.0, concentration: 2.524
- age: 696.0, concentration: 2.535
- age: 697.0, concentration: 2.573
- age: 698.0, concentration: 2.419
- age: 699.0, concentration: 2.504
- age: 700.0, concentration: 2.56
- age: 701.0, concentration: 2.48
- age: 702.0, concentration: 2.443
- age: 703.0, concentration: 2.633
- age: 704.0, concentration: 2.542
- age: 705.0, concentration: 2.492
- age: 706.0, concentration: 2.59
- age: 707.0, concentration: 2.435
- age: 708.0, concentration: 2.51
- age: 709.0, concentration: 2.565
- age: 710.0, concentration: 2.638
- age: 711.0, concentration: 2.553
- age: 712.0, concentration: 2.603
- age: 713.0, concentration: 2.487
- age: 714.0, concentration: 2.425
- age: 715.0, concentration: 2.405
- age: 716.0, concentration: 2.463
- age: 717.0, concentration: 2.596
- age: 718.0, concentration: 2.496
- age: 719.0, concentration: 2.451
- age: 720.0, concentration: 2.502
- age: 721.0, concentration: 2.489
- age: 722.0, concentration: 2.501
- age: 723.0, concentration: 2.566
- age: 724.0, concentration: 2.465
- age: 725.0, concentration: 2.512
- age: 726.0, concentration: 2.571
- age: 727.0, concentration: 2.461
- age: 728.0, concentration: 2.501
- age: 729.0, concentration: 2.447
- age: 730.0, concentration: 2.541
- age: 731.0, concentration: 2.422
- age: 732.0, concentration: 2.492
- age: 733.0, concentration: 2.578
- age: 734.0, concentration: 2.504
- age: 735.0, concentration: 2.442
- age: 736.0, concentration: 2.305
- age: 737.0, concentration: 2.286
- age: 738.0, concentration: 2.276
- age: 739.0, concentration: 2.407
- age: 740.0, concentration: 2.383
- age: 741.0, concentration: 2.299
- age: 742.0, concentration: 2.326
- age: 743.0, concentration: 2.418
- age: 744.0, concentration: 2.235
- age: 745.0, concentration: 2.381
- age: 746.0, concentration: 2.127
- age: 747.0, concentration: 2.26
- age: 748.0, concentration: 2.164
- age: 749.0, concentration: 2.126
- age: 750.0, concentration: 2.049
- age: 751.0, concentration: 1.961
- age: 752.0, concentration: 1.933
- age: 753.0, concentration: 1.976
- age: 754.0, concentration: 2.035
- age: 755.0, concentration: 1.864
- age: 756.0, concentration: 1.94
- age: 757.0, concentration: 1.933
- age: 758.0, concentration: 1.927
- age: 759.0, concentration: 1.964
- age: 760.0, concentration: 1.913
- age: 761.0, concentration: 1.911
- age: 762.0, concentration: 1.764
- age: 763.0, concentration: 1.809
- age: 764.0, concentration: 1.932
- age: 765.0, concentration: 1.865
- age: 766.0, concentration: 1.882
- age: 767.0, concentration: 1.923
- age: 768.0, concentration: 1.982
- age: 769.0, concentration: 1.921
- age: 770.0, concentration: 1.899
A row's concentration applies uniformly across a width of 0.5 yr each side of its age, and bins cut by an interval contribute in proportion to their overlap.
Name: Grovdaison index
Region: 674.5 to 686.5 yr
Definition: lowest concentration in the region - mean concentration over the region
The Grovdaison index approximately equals -0.12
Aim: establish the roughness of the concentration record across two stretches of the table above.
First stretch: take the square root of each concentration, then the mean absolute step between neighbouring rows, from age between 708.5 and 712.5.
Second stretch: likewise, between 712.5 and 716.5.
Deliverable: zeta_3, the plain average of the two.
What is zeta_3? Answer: 0.018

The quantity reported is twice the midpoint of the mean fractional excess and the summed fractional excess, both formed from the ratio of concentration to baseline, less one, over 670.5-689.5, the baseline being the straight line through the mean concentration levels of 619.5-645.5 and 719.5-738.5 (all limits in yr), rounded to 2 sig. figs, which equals -1.8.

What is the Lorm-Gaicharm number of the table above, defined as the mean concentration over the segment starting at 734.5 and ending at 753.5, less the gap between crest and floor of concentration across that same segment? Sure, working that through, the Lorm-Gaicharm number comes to 1.72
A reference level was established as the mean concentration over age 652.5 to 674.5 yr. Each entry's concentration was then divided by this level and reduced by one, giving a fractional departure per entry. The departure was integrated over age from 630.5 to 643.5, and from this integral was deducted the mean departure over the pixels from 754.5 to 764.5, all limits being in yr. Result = 1.1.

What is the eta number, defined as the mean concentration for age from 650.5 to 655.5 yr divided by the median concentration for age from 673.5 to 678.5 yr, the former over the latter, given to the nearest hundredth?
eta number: 1.10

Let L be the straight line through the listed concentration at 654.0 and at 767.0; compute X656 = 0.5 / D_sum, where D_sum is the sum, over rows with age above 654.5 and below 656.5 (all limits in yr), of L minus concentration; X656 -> 4.8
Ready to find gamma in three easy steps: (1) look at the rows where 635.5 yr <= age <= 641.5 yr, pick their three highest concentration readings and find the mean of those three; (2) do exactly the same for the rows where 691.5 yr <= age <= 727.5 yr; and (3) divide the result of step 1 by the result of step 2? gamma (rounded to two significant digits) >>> 0.97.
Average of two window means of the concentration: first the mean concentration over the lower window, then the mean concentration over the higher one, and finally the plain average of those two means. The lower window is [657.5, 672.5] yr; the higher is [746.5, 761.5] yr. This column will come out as 2.18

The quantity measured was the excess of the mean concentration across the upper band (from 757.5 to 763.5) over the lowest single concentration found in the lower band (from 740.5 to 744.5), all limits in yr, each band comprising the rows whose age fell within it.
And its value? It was -0.35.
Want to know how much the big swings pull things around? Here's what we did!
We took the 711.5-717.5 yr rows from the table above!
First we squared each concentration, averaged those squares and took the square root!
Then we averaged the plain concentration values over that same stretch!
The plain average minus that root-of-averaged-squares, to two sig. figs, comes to -0.0012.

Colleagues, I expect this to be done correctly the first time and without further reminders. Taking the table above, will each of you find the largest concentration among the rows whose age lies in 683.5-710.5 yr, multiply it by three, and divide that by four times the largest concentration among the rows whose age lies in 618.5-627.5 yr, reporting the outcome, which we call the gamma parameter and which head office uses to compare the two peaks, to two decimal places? 0.73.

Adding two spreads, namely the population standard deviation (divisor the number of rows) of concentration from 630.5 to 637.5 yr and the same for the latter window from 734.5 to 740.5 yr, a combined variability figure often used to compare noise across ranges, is 0.133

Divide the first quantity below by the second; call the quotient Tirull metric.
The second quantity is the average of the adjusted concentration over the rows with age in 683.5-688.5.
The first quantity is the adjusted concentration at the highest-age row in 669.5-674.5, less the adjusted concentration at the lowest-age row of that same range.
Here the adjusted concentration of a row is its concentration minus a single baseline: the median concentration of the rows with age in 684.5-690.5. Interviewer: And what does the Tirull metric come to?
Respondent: -1.8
